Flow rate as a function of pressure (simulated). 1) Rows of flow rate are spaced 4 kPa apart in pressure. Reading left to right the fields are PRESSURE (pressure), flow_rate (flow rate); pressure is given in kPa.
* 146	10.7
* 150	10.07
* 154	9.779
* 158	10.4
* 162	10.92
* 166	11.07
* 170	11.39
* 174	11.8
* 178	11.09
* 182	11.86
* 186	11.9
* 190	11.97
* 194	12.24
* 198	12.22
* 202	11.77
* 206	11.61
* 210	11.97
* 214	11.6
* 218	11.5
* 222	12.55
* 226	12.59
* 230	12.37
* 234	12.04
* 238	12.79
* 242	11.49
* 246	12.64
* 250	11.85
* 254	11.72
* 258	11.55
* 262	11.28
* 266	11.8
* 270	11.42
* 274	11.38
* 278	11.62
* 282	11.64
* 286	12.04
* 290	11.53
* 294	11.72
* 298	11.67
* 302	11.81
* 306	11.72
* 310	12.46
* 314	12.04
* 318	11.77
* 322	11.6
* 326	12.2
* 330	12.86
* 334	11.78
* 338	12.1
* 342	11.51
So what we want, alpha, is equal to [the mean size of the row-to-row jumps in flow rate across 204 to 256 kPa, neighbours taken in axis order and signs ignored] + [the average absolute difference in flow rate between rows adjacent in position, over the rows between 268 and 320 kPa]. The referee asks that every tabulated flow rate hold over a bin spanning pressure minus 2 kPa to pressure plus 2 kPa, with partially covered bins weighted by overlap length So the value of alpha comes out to 0.81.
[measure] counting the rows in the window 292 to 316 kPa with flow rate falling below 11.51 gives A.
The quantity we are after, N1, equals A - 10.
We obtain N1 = -10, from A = 0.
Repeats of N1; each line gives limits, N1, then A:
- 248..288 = -7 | 3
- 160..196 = -6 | 4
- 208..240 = -9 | 1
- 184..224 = -9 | 1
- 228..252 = -9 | 1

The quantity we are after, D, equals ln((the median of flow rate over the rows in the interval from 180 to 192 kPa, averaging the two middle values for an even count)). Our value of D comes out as 2.48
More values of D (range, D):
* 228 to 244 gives 2.50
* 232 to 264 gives 2.47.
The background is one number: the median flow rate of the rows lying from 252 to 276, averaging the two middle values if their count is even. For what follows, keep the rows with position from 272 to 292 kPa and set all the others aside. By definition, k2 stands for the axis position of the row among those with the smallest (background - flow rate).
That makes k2 286 kPa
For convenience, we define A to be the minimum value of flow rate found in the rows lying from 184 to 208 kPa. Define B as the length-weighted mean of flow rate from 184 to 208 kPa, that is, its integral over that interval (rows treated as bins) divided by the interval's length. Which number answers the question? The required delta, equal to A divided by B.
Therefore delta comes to 0.971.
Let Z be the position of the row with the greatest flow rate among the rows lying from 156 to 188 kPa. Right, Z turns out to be 186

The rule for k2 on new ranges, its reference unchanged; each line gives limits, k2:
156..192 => 190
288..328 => 310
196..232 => 226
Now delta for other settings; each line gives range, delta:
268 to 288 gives 0.979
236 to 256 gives 0.950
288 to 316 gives 0.973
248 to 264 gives 0.972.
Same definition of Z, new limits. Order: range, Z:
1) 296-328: 310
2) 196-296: 238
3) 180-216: 194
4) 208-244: 238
